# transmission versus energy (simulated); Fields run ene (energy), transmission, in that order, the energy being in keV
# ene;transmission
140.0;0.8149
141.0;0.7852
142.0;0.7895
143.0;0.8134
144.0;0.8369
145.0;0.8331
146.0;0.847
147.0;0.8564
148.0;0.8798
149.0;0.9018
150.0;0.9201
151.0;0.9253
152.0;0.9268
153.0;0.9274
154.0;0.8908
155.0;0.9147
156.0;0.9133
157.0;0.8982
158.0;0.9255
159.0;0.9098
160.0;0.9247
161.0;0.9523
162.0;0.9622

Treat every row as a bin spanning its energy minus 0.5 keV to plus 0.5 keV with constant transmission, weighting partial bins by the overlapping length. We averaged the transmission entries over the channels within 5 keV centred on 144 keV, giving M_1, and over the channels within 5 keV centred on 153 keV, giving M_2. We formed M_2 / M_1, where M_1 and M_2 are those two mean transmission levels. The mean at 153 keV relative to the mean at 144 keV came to 1.11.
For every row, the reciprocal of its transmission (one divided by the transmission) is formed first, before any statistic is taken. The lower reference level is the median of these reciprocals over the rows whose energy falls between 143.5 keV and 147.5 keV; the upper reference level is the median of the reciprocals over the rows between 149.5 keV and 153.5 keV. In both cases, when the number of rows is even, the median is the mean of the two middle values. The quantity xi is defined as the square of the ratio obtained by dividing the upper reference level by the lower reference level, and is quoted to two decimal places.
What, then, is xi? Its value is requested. 0.83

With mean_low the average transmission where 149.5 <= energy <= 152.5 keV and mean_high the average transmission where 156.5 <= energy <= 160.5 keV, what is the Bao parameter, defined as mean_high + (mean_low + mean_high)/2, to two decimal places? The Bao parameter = 1.83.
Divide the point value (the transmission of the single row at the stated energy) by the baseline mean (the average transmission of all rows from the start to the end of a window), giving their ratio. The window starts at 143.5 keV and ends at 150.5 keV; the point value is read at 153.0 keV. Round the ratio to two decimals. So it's 1.07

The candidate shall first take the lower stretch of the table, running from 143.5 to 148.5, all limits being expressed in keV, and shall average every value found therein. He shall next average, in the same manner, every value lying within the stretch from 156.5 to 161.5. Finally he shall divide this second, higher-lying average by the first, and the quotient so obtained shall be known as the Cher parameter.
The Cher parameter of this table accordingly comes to 1.084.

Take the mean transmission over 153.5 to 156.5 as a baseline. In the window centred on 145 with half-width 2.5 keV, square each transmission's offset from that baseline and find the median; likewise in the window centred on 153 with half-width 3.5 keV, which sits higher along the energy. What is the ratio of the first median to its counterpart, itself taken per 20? 1.0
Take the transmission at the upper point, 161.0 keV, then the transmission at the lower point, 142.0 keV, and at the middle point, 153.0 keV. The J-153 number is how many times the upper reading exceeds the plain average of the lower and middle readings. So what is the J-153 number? 1.11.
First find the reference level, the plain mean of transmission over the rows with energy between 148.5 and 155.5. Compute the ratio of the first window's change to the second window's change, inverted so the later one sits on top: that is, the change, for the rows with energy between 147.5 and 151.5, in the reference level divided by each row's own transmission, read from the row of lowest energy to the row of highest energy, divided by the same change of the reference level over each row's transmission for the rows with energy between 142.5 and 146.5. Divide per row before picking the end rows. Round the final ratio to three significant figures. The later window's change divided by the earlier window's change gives 1.15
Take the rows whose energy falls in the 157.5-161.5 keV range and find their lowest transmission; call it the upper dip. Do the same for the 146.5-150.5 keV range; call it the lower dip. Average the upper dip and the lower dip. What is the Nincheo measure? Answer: 0.88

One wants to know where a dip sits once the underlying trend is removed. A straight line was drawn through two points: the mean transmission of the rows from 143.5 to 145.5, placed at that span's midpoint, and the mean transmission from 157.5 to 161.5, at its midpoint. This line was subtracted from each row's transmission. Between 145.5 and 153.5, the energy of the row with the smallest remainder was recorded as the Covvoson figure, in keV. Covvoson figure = 146.0 keV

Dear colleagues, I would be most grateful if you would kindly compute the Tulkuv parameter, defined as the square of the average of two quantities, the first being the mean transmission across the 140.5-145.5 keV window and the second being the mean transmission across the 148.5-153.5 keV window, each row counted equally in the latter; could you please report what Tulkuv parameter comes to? 0.75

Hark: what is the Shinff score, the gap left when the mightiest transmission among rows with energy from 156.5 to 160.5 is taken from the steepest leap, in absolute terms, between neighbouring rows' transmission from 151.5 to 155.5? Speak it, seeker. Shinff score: -0.889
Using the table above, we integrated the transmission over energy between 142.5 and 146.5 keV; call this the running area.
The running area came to 3.3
